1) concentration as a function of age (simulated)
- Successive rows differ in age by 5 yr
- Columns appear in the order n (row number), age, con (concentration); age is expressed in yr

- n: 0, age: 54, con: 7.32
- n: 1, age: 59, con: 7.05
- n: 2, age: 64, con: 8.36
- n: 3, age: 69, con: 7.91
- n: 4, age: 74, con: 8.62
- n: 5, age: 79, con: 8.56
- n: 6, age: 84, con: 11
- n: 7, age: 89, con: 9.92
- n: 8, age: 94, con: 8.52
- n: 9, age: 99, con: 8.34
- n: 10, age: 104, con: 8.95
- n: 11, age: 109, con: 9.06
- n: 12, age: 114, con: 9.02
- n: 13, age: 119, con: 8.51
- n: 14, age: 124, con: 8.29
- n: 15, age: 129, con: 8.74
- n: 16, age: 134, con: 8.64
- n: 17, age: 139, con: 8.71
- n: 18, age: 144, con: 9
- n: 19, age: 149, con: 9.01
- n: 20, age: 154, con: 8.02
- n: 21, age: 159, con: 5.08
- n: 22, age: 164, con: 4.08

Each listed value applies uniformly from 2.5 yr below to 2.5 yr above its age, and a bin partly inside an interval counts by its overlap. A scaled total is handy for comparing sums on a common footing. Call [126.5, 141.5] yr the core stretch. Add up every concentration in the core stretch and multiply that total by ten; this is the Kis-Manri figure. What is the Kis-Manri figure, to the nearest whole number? 261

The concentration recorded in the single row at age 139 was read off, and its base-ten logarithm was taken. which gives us 0.940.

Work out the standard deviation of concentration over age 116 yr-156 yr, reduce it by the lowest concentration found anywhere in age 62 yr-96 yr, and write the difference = -7.6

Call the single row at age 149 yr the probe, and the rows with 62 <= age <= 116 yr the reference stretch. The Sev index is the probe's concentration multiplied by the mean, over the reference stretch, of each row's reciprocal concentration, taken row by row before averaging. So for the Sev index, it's 1.02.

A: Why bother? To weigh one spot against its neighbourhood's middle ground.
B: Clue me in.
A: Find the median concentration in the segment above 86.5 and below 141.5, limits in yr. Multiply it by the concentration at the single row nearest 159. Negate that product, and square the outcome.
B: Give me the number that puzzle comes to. 1958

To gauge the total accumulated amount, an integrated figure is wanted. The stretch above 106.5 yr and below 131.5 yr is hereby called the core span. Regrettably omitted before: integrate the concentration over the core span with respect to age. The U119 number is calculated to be 218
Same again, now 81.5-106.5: 234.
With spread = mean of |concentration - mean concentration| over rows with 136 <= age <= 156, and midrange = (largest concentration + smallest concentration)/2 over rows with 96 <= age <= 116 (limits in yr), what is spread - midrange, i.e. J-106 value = -8.4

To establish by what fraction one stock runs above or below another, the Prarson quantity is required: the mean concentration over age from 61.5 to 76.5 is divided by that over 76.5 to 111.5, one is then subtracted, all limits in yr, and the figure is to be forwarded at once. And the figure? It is -0.10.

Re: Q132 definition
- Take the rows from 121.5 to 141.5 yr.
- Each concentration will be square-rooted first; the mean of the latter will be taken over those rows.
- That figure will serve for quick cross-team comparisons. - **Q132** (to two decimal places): 2.93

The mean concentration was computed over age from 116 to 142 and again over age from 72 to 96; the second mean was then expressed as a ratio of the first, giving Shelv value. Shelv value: 1.09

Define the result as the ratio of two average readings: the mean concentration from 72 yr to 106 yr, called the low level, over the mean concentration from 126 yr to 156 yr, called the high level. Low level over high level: 1.05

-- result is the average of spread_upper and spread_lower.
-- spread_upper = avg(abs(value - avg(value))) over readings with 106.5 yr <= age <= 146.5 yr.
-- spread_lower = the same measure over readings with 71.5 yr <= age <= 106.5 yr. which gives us 0.49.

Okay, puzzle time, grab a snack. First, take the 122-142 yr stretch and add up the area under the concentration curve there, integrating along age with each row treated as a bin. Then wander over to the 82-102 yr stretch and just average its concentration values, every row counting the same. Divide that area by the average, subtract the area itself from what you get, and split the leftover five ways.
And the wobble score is -31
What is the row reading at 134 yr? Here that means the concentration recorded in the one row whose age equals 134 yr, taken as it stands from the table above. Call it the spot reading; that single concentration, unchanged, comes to 8.64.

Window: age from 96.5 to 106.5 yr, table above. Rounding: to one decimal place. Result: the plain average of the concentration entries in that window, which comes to 8.6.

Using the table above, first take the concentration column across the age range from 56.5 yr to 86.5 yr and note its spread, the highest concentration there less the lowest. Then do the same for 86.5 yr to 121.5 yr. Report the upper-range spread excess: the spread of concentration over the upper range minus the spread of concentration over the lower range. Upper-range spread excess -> -2.4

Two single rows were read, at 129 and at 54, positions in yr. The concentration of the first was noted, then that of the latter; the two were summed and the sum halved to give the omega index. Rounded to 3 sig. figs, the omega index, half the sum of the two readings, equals 8.03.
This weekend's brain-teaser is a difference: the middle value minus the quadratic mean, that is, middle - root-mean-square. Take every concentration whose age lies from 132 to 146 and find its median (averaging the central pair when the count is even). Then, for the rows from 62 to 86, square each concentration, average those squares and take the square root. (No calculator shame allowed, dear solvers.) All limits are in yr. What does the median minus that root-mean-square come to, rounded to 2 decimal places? -0.25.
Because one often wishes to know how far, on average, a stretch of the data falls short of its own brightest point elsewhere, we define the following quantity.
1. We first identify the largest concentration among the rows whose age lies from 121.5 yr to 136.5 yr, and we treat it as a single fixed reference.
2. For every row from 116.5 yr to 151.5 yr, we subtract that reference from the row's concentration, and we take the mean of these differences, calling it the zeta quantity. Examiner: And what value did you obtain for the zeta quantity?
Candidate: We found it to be 0.0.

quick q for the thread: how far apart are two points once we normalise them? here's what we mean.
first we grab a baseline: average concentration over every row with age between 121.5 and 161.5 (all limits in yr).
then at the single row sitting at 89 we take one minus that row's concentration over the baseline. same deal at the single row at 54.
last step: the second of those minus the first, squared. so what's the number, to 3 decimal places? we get 0.101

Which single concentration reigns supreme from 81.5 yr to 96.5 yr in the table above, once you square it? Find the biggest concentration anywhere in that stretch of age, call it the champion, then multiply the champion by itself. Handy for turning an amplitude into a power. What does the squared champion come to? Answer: 121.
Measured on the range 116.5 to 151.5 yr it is 81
